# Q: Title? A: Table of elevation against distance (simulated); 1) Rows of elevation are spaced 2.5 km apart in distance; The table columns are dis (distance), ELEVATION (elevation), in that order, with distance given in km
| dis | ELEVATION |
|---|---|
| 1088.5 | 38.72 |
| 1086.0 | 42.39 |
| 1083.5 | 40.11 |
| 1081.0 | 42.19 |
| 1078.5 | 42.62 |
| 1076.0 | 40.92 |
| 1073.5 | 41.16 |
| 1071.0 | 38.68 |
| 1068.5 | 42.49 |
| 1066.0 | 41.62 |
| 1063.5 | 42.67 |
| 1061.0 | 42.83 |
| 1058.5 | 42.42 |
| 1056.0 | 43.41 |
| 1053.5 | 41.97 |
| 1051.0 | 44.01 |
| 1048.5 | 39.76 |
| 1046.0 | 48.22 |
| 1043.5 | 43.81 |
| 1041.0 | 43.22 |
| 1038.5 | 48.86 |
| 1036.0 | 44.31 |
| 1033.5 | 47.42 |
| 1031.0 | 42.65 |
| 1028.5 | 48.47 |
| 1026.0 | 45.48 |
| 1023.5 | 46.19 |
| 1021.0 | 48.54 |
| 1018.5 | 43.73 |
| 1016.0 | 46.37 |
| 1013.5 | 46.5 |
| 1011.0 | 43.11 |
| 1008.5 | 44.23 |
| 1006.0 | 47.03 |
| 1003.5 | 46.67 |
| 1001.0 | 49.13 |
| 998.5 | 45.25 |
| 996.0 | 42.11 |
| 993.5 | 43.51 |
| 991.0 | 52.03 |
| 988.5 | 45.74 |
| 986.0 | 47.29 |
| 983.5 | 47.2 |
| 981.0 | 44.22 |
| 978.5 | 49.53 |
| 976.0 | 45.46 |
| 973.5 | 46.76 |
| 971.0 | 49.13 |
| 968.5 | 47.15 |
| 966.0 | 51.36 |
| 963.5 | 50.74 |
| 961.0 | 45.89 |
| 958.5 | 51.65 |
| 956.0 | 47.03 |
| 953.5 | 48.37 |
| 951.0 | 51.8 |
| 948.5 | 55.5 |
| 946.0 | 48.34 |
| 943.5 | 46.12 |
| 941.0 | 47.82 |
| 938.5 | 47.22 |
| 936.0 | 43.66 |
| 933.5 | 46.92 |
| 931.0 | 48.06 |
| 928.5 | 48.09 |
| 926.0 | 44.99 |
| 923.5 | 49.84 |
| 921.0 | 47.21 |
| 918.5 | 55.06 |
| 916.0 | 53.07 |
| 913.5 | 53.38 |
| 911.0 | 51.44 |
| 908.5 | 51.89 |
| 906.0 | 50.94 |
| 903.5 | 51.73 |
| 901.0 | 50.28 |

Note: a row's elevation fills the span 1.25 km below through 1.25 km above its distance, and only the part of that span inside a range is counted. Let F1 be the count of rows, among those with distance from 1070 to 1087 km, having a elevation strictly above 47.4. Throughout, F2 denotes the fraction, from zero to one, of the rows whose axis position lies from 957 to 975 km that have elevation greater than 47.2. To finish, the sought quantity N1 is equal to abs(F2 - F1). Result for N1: 0.6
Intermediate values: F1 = 0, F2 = 0.6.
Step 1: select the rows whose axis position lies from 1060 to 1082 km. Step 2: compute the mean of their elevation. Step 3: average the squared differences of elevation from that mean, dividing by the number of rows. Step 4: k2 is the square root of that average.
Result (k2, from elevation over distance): 1.2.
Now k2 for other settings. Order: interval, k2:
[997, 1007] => 1.4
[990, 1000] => 3.8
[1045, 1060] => 2.6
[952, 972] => 2.0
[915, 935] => 3.1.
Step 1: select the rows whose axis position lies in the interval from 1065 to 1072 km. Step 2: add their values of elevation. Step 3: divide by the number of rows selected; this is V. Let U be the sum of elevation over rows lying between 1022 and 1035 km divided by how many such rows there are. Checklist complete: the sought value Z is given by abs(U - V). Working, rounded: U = 46.0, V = 40.9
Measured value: 5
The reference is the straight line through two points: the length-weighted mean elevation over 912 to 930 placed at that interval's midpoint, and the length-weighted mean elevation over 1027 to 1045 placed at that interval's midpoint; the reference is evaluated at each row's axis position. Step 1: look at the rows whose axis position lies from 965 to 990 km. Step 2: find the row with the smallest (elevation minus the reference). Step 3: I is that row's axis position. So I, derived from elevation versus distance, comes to 981.0 km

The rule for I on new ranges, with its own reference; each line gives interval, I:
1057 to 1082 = 1071.0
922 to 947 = 936.0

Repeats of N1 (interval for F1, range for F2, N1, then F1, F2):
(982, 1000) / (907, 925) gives 0.0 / 1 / 1.0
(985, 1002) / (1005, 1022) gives 1.9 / 2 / 0.1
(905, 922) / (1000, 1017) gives 5.9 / 6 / 0.1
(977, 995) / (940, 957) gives 1.3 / 2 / 0.7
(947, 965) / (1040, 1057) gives 4.9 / 5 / 0.1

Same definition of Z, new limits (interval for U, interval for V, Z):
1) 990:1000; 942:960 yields 4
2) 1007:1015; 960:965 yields 4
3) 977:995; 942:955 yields 3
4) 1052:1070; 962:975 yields 7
